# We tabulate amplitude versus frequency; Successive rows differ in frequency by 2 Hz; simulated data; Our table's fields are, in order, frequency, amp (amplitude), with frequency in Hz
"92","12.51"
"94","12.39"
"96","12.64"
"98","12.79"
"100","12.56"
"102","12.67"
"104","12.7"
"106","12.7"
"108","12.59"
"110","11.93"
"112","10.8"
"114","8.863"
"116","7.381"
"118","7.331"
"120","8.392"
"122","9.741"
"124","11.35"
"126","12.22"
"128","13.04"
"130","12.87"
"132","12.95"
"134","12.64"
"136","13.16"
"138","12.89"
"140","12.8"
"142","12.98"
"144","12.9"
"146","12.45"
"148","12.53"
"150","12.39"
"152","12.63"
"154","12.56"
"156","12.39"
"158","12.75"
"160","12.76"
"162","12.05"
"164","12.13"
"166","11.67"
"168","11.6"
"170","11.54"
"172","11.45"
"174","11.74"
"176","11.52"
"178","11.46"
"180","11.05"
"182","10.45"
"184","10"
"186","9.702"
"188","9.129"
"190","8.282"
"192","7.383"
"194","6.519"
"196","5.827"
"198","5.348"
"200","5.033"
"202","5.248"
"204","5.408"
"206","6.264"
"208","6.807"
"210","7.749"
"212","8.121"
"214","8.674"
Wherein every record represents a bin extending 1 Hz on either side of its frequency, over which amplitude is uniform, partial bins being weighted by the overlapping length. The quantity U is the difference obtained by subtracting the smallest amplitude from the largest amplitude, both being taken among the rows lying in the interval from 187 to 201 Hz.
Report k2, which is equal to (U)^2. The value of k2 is 17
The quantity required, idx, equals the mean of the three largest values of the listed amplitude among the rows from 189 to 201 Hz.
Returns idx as 7.4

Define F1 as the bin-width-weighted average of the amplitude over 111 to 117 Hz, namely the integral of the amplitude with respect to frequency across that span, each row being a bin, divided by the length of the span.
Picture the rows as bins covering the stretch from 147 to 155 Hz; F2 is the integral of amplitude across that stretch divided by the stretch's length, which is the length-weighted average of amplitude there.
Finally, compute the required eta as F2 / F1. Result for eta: 1.39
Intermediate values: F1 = 9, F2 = 12.5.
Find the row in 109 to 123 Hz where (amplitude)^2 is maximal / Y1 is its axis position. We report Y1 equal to 110 Hz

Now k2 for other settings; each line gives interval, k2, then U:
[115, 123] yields 6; 2.4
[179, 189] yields 4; 1.9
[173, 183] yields 2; 1.3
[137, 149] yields 0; 0.5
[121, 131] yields 11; 3.3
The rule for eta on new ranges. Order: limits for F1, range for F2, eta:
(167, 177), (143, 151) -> 1.09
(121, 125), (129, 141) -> 1.22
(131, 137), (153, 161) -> 0.98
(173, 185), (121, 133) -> 1.09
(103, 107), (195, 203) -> 0.42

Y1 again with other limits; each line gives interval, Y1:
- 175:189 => 176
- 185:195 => 186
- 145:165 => 160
